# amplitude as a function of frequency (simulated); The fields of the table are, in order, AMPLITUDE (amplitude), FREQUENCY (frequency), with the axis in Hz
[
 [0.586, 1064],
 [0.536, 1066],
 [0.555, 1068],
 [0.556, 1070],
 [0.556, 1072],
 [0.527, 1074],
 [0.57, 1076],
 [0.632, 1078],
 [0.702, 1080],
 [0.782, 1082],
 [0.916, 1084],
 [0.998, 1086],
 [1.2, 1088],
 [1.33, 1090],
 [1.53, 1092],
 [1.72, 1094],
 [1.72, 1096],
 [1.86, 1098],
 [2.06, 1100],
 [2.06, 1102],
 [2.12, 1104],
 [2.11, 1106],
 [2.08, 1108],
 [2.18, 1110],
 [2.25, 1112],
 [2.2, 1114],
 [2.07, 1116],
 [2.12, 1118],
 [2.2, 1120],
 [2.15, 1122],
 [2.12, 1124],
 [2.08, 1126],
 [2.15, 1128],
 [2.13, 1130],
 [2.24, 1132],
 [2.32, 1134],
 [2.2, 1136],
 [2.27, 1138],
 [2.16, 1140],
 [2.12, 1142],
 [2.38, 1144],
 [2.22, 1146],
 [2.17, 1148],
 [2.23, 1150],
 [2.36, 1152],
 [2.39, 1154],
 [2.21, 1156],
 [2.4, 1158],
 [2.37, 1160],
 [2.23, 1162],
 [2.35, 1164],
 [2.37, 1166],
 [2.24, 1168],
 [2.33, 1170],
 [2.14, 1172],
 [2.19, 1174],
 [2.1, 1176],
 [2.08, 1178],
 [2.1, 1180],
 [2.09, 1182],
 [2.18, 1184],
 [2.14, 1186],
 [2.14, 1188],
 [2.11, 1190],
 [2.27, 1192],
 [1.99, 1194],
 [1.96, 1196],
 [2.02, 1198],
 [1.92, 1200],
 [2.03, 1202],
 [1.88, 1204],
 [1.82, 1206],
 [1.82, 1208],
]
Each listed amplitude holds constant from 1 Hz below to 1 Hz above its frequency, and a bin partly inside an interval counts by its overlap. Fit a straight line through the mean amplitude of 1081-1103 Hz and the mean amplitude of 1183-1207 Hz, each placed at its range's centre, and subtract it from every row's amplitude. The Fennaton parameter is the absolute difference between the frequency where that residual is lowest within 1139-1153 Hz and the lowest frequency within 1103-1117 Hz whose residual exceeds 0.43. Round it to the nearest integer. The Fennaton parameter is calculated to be 38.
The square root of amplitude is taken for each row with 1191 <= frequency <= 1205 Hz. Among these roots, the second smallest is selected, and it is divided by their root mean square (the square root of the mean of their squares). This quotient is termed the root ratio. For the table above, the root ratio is 0.977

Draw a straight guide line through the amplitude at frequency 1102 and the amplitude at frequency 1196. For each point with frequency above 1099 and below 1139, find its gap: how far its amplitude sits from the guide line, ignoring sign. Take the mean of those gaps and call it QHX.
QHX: 0.11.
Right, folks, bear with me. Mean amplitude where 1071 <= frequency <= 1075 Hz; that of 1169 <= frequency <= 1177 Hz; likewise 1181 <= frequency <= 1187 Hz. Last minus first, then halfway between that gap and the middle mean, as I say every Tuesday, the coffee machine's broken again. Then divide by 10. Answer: 0.189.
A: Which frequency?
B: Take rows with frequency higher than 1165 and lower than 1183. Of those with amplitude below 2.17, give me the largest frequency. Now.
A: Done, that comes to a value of 1182 Hz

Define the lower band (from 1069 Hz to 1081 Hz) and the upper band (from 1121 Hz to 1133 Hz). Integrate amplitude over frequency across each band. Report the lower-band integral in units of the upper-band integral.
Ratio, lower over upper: 0.3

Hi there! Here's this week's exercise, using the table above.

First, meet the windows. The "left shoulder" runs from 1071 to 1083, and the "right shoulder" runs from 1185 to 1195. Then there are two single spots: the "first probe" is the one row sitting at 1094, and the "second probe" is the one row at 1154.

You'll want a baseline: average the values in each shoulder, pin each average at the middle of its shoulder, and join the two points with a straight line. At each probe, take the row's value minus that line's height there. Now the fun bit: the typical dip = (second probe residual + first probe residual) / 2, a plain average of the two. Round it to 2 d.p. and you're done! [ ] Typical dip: 0.80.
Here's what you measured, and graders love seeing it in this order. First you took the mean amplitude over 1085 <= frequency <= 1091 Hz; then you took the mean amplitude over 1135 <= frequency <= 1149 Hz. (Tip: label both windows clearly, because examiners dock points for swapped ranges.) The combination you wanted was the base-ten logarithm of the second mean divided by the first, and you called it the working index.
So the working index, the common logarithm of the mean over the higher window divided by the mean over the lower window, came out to 0.28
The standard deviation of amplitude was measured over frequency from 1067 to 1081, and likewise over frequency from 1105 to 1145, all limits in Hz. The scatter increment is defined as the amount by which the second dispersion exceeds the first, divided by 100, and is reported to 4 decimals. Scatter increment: 0.0002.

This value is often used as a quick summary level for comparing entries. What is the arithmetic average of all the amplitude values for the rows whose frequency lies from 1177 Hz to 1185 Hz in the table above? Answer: 2.11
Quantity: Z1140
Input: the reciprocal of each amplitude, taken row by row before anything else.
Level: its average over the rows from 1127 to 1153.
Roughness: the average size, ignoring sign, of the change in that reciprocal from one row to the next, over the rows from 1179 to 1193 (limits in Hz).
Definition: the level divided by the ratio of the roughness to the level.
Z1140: 17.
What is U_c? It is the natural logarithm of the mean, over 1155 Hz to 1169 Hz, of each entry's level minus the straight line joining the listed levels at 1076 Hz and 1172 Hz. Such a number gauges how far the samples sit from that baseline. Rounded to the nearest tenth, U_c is -1.1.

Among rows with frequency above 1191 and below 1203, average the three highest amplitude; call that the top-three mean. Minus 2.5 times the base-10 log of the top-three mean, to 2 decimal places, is -0.81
